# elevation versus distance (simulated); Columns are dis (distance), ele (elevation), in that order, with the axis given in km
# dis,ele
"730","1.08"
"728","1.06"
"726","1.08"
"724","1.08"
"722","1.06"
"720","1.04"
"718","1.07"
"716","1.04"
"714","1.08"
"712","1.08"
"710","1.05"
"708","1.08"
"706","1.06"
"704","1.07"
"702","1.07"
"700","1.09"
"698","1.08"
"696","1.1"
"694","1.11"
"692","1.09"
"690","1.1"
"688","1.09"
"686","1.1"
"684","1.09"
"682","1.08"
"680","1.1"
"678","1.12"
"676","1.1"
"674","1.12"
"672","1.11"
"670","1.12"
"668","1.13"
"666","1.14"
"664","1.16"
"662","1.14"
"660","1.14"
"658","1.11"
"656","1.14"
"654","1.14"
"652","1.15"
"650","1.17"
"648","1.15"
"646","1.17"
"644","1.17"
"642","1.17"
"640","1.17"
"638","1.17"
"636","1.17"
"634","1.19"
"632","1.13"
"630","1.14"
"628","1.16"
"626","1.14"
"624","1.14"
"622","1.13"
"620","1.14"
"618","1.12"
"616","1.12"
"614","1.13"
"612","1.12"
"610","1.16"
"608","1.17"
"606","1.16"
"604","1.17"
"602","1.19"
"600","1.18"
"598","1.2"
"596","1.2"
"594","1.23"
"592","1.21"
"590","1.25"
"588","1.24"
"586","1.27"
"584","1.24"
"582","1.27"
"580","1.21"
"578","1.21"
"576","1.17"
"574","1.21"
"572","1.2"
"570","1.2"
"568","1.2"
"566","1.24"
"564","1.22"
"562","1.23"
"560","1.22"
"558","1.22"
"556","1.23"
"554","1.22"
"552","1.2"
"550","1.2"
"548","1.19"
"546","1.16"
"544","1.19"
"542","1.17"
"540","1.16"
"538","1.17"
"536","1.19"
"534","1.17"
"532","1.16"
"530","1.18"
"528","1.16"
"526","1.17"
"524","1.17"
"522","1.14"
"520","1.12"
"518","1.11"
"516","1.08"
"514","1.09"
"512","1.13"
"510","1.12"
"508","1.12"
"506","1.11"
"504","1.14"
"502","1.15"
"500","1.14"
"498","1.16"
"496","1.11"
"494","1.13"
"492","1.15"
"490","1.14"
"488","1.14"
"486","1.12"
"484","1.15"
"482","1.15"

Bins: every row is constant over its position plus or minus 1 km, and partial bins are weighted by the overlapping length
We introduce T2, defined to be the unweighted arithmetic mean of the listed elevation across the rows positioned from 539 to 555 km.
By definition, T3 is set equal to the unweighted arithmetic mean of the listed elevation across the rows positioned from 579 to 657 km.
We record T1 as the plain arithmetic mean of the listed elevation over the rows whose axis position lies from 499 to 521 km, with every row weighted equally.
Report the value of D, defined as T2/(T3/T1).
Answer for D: 1.13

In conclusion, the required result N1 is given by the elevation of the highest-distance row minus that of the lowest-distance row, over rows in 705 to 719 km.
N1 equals 0.01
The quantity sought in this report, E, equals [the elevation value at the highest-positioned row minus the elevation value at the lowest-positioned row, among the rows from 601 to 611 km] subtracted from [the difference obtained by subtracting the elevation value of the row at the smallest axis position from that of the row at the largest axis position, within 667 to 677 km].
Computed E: 0.00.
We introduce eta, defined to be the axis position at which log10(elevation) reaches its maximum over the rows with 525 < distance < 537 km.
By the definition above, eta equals 536 km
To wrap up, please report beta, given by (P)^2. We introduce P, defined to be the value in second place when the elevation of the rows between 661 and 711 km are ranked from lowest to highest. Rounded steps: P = 1.06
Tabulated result 1.12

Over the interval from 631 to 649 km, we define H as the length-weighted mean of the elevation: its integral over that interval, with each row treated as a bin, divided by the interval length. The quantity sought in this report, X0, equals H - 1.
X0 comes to 0.17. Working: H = 1.166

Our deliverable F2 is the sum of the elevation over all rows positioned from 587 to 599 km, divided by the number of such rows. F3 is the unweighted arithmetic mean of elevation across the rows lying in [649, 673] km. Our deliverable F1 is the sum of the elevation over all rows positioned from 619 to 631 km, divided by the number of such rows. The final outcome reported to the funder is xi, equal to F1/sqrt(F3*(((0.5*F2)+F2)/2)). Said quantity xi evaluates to 1.12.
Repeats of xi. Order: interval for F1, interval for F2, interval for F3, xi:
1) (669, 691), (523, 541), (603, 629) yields 1.10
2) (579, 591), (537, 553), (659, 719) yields 1.27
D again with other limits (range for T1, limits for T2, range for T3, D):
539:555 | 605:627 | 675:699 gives 1.23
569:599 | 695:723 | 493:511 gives 1.15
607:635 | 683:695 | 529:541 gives 1.07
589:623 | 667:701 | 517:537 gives 1.11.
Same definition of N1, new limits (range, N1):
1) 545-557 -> 0.07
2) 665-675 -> -0.02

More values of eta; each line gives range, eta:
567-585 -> 582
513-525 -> 524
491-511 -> 498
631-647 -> 634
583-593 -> 586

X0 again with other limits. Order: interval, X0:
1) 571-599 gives 0.22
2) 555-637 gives 0.19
